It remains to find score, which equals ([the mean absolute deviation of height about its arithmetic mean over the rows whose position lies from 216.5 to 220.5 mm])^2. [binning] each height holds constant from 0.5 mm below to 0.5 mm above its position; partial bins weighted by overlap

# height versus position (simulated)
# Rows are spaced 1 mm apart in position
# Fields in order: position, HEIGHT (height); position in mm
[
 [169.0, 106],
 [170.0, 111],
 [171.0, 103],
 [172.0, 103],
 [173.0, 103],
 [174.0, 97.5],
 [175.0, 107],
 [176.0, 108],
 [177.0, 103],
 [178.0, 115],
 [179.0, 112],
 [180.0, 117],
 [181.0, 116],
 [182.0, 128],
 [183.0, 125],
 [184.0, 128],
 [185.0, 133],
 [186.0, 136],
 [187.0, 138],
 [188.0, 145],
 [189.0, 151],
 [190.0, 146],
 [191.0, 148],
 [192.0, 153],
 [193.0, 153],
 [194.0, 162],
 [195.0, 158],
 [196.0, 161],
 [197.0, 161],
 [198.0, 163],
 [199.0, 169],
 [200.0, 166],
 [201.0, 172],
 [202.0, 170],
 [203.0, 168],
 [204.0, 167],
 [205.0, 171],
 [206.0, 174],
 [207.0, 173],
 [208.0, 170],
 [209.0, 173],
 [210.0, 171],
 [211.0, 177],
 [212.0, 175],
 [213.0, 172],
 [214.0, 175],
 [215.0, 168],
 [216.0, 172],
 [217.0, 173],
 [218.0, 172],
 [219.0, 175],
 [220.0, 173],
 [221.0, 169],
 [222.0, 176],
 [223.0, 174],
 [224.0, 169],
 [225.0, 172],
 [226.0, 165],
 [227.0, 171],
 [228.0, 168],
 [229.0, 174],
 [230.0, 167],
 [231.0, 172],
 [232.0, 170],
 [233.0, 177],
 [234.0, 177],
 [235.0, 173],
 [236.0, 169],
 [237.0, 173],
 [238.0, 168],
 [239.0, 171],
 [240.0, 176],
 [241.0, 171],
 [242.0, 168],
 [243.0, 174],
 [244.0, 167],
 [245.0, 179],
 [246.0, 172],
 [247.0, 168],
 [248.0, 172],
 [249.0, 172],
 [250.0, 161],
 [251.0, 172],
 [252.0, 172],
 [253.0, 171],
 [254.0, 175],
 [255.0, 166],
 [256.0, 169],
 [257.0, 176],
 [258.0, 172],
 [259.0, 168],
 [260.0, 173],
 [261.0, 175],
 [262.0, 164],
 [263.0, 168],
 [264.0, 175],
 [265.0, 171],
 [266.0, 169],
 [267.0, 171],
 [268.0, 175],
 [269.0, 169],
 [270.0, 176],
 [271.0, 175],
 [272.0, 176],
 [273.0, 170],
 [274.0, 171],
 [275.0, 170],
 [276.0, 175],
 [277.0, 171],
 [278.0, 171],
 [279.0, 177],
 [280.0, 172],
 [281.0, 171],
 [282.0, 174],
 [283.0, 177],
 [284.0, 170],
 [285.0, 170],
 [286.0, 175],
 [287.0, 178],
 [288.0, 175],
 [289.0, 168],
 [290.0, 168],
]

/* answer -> 0.8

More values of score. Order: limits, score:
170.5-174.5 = 4.3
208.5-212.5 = 4.0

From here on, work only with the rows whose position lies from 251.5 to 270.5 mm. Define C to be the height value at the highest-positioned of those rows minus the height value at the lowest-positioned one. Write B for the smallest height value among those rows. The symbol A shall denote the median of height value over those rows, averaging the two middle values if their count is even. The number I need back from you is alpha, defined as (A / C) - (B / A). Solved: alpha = 42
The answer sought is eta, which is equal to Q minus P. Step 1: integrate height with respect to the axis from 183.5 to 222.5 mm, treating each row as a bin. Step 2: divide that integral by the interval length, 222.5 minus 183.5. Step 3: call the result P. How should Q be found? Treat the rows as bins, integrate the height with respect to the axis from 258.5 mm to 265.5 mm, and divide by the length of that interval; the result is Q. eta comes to 7.6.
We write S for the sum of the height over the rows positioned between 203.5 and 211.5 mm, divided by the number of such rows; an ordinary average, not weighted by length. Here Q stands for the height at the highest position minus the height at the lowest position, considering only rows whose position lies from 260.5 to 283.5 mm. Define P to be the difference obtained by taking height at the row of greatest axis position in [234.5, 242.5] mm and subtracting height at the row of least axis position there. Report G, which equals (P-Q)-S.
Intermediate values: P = -5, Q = 2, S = 172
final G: -179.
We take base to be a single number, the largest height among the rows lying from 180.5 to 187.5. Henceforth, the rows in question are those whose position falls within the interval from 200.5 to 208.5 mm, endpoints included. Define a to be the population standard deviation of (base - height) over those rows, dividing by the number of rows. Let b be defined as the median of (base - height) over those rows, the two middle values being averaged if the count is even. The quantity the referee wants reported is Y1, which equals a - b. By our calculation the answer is 35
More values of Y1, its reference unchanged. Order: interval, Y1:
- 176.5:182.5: -15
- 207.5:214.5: 37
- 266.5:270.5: 38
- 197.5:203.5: 33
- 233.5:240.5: 38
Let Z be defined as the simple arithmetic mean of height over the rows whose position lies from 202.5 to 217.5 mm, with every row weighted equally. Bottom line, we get 172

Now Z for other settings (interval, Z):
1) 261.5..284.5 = 172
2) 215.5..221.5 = 172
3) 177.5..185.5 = 122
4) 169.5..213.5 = 144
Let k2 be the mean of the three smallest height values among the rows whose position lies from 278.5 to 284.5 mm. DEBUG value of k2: 171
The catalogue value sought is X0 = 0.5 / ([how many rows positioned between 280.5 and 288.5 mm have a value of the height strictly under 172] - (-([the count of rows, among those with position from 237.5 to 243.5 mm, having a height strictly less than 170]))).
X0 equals 0.10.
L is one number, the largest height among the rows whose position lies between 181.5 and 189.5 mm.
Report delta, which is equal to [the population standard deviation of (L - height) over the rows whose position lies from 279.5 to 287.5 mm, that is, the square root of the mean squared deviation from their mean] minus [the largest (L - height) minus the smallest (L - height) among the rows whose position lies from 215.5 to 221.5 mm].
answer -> -3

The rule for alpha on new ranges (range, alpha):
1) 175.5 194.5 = 2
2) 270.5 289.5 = -26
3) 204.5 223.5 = 57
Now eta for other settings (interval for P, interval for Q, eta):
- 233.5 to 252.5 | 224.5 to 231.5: -1.5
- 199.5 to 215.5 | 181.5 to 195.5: -28.2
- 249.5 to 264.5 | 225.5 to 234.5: 0.8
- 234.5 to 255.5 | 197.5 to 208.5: -1.6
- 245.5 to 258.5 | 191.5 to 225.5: -1.6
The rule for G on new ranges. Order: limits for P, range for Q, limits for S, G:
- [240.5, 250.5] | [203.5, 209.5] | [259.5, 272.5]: -188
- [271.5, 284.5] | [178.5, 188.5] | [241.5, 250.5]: -209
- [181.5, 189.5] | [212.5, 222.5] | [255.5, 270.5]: -152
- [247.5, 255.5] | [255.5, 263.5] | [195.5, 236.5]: -176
